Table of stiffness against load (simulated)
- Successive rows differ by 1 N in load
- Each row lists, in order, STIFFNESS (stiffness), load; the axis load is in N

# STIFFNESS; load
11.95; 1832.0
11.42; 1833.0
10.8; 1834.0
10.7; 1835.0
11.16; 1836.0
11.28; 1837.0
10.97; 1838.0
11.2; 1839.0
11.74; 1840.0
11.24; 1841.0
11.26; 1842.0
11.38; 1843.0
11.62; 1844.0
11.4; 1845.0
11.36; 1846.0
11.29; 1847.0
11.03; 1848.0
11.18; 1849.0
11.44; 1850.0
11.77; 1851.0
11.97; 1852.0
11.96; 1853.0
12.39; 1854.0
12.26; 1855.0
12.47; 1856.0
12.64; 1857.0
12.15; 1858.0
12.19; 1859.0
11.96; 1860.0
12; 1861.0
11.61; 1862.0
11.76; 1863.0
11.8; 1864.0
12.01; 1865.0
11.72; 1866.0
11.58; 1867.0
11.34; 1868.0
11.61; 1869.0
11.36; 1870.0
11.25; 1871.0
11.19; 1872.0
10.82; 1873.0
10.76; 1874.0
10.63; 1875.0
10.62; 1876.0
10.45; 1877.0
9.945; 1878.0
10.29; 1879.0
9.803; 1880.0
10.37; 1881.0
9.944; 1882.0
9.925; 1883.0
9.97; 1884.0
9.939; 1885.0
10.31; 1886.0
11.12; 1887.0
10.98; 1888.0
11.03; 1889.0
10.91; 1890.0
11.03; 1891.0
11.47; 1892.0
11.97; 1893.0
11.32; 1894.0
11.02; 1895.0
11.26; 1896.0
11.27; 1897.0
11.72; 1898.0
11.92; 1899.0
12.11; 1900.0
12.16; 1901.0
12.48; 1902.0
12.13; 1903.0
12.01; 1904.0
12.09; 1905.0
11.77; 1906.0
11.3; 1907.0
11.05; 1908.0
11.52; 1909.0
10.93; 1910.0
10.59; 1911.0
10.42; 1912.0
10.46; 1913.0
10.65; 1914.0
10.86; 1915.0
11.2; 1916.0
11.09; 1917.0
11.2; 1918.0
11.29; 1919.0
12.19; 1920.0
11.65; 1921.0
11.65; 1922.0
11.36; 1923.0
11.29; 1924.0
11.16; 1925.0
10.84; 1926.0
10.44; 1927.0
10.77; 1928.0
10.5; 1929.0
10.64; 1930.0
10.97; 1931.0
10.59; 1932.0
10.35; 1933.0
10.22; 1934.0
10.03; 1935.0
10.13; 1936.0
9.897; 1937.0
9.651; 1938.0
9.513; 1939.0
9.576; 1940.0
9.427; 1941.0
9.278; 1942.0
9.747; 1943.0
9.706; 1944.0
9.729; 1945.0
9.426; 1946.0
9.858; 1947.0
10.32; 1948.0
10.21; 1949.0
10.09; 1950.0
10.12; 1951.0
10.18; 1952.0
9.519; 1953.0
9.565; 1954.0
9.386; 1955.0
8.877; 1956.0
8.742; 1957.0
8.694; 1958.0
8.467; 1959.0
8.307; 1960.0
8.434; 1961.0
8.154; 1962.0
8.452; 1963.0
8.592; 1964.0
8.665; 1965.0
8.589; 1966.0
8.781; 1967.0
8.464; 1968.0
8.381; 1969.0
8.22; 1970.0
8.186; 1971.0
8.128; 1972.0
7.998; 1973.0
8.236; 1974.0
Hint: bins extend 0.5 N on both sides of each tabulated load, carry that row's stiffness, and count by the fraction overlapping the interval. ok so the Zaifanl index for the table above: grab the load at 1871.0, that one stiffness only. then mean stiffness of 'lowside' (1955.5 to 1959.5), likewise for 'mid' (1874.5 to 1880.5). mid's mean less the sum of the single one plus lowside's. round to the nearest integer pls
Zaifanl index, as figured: -10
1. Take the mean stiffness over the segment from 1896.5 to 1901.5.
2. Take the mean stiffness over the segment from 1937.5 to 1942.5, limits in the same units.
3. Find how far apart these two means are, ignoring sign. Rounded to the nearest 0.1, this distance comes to 2.3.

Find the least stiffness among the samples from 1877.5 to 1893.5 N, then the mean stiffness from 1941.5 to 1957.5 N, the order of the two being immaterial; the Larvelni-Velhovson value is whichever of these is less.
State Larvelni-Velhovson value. 9.7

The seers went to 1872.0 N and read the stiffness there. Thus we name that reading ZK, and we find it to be 11.19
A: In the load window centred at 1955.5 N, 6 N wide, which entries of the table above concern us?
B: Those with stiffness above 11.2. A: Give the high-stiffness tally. 0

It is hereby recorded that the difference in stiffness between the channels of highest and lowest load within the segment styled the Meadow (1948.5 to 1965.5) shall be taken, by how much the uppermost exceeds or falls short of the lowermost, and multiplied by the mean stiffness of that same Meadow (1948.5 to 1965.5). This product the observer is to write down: -14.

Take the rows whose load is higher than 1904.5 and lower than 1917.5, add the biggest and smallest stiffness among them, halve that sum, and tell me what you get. 11.3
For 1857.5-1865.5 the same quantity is 11.9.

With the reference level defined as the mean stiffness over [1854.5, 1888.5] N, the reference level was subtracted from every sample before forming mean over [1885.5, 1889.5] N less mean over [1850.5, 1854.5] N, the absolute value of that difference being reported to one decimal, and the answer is 1.2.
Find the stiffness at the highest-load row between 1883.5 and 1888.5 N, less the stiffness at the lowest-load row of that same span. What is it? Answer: 1.0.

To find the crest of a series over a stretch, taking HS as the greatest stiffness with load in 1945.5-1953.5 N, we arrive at 10.32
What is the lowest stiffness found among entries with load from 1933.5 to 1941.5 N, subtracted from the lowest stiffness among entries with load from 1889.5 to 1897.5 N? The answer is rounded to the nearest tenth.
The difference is 1.5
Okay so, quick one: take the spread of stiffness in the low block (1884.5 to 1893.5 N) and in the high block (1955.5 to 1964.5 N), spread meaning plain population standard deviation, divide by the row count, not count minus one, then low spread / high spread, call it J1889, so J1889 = 2.6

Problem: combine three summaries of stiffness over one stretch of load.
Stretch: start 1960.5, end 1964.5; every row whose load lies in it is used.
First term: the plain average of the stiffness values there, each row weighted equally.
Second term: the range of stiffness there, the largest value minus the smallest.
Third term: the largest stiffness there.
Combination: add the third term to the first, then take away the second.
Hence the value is 16.6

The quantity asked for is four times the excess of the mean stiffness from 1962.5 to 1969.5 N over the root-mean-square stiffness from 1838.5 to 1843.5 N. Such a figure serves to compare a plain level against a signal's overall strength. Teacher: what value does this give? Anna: -11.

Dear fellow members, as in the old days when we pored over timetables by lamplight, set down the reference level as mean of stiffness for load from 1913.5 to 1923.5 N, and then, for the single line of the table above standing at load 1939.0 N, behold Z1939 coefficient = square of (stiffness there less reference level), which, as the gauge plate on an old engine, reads 3.2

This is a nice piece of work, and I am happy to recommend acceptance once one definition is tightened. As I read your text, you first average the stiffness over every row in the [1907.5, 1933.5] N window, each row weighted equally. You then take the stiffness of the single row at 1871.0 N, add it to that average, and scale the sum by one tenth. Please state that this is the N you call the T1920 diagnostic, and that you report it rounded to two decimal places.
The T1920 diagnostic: 2.22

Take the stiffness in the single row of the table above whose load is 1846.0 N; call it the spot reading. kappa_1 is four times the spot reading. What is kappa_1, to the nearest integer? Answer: 45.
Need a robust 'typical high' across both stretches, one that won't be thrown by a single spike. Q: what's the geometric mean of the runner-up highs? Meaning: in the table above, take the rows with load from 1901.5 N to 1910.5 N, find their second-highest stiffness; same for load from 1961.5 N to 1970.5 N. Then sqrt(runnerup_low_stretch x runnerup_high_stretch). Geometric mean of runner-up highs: 10.3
